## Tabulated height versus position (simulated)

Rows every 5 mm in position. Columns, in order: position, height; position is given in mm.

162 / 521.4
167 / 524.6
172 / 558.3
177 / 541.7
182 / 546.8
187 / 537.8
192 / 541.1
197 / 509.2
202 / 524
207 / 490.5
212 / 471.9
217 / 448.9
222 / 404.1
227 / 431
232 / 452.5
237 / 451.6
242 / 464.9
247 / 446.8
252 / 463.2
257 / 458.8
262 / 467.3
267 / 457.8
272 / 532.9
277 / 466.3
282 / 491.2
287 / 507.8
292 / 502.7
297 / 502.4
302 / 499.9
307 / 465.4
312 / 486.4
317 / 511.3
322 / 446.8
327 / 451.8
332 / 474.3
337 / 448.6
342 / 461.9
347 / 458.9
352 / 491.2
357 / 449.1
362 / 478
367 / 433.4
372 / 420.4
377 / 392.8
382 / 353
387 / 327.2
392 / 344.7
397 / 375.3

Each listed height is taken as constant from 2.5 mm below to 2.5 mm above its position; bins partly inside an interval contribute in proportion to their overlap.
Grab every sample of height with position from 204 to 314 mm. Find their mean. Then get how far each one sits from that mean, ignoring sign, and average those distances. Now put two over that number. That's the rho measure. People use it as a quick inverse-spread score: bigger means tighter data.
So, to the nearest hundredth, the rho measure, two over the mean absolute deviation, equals 0.09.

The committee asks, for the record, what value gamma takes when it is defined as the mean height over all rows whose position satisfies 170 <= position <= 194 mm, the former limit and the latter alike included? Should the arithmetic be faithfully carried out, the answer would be 545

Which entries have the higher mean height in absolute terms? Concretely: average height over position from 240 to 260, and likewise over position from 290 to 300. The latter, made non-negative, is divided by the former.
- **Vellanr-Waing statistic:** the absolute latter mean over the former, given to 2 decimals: 1.10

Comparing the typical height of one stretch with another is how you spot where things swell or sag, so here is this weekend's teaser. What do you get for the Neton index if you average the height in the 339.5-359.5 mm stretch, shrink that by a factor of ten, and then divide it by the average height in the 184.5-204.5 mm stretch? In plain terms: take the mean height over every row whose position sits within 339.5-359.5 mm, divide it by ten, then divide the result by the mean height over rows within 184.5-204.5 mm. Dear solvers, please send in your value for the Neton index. 0.088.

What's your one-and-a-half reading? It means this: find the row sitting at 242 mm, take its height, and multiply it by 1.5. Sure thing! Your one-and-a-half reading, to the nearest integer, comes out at 697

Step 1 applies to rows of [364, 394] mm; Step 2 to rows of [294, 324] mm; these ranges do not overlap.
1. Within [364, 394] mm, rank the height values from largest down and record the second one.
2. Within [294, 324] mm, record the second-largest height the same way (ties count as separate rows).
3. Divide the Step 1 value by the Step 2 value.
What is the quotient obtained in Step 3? 0.84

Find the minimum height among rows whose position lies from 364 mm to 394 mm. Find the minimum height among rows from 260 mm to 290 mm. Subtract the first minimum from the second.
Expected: 131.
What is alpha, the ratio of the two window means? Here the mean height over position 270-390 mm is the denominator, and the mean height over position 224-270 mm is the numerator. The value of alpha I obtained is 0.99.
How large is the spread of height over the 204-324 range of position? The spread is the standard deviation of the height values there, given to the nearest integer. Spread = 29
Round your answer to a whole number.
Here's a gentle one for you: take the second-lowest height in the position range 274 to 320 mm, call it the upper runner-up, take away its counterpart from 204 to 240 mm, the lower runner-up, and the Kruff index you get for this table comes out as 35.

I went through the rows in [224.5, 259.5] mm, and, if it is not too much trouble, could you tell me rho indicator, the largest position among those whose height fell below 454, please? 247 mm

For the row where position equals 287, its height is 507.8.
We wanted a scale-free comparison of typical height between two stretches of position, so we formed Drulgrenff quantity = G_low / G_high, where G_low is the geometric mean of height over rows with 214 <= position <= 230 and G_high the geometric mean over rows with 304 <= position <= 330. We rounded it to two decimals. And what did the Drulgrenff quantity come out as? 0.91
